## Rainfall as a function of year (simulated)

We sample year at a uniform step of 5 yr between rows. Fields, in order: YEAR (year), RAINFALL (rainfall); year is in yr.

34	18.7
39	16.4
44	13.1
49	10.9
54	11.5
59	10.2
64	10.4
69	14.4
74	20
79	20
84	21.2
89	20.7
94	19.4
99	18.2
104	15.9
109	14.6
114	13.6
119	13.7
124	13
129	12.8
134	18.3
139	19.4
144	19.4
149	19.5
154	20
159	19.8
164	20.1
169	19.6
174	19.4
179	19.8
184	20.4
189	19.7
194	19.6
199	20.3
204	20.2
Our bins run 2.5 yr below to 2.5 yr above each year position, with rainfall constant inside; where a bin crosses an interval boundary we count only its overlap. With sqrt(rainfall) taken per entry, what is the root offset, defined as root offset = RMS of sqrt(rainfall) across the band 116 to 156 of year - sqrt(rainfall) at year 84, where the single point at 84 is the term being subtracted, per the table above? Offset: -0.5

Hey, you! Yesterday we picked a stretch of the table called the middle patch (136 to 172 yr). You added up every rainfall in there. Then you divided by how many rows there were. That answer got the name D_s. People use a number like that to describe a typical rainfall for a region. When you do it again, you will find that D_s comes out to 19.7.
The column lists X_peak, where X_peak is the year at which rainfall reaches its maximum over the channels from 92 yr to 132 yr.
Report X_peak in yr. 94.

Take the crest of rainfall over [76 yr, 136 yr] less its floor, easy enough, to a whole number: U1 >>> 8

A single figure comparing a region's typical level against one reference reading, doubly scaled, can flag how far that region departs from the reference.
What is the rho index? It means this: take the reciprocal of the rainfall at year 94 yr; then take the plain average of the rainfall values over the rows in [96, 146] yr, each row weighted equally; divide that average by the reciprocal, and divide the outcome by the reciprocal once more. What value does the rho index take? 5980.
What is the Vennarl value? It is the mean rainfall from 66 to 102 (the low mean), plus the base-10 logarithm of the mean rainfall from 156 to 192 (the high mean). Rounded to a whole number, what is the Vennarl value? 20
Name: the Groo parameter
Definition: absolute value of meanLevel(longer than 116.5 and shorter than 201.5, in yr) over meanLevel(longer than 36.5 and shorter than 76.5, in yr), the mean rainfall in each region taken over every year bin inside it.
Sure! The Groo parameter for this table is 1.39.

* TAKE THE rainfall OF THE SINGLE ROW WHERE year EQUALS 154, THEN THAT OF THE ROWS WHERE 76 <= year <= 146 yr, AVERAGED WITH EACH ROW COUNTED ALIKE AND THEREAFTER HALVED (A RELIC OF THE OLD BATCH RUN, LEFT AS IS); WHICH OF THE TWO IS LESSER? 8.58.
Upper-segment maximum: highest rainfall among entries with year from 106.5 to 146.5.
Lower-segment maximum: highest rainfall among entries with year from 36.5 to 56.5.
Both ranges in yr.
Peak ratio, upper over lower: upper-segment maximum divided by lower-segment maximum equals 1.18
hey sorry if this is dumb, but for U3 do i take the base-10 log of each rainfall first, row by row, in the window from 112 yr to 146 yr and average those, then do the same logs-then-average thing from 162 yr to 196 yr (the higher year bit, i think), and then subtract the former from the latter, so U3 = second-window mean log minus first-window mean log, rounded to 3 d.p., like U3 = 0.107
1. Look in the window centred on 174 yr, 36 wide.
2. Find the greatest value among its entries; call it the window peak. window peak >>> 20.4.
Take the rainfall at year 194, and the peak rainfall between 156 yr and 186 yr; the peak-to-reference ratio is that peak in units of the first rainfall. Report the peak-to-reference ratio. 1.04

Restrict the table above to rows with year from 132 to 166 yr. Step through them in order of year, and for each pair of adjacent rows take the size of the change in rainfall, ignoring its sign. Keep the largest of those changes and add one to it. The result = 2.1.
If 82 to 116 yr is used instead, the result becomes 3.3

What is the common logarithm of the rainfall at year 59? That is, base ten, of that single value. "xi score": 1.01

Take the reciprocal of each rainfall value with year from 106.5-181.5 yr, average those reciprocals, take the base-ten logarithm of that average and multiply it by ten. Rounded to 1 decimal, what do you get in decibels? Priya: -12.3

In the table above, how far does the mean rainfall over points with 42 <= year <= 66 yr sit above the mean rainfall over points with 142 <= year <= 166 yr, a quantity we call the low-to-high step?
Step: -9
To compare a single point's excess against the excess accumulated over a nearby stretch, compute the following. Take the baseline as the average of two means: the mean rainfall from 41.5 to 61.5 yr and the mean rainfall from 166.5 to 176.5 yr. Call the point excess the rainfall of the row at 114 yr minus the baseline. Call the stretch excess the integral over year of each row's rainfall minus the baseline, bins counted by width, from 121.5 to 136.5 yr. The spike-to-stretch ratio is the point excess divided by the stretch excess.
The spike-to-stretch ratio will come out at 0.16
